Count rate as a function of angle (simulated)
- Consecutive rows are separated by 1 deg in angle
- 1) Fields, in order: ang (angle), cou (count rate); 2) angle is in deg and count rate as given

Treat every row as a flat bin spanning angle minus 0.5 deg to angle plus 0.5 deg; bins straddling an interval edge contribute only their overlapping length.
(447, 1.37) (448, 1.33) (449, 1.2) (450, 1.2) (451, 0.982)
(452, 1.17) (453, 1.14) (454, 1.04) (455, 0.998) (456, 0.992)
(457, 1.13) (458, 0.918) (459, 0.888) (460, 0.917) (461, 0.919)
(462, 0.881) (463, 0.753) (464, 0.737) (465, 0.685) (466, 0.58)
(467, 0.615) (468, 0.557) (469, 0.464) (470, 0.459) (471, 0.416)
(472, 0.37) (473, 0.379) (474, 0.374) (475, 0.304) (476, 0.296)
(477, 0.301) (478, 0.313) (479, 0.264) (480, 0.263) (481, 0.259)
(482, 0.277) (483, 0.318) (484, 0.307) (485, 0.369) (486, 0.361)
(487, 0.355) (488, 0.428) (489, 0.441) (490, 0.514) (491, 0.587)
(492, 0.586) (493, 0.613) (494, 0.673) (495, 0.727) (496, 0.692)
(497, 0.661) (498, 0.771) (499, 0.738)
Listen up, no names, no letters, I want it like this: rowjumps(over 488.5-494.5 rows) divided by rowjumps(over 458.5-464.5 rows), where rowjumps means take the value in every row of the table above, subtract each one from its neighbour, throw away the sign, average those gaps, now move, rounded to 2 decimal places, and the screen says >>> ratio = 1.10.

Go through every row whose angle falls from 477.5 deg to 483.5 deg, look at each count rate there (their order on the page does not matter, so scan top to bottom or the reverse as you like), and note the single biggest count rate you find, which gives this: 0.318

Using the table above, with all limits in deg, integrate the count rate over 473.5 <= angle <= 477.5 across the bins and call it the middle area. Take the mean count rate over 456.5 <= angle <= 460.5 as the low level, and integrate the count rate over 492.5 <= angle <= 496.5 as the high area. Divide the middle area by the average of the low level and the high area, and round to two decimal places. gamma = 0.70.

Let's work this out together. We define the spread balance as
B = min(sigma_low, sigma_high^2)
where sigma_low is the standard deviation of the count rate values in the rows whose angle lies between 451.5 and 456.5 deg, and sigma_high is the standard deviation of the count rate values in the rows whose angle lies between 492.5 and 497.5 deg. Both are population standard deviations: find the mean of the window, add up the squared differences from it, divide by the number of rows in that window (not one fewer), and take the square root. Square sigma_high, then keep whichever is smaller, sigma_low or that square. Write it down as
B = 0.0014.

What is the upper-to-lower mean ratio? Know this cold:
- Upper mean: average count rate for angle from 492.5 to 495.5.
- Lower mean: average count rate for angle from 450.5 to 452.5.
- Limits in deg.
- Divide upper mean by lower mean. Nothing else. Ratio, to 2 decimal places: 0.62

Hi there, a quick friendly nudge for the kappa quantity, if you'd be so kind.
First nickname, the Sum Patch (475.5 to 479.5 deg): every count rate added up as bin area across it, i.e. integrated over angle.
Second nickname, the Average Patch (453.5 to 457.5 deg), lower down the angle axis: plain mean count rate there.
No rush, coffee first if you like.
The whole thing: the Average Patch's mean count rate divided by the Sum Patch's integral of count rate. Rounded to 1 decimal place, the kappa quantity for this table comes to 0.9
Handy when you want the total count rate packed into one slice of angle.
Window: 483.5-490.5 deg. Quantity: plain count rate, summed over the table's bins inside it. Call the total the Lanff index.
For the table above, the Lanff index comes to 2.8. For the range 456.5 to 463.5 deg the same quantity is 6.4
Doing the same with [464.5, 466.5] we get 1.3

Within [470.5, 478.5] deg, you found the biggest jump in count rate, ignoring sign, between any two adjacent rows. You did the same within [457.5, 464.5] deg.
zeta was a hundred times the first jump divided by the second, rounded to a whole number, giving 55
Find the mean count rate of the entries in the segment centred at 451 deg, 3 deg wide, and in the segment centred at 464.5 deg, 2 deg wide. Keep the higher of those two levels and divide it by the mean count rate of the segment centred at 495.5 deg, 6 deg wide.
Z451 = 1.6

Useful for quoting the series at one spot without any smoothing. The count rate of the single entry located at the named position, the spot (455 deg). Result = 0.998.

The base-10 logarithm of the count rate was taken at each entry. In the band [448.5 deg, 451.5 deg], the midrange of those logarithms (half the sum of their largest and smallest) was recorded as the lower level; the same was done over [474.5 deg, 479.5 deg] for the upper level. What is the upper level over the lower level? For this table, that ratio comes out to -15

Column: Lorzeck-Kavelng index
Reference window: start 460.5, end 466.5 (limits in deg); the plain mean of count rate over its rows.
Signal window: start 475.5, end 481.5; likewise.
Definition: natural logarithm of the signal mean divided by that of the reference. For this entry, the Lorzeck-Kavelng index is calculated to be -1.0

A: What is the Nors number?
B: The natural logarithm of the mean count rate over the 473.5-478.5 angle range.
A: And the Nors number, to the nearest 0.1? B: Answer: -1.1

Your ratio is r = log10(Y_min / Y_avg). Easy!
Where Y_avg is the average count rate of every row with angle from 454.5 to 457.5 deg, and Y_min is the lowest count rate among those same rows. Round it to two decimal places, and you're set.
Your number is -0.02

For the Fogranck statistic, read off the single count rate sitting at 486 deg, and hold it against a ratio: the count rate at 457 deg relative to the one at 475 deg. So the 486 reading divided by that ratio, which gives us 0.10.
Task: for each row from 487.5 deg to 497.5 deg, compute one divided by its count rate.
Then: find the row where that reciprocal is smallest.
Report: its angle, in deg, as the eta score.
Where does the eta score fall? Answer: 495 deg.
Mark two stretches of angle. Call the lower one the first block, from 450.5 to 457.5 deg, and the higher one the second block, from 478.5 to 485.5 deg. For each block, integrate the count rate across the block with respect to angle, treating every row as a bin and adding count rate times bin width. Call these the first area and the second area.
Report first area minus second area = 5.4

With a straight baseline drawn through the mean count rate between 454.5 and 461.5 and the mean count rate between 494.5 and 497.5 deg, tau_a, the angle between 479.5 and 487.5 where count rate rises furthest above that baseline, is 487 deg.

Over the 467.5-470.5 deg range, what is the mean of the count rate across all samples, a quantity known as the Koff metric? 0.49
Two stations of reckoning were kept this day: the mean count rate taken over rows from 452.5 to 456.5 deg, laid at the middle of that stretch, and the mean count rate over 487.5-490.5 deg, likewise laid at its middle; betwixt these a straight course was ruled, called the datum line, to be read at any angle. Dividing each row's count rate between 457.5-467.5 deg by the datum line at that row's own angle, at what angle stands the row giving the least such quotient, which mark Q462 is 466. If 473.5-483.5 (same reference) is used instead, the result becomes 479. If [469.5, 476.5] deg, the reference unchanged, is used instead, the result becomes 476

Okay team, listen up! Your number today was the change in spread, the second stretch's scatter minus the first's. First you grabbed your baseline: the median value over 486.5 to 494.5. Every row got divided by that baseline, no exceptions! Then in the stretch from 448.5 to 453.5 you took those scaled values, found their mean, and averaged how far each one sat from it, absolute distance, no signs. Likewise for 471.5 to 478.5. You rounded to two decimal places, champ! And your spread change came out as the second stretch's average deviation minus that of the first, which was -0.05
